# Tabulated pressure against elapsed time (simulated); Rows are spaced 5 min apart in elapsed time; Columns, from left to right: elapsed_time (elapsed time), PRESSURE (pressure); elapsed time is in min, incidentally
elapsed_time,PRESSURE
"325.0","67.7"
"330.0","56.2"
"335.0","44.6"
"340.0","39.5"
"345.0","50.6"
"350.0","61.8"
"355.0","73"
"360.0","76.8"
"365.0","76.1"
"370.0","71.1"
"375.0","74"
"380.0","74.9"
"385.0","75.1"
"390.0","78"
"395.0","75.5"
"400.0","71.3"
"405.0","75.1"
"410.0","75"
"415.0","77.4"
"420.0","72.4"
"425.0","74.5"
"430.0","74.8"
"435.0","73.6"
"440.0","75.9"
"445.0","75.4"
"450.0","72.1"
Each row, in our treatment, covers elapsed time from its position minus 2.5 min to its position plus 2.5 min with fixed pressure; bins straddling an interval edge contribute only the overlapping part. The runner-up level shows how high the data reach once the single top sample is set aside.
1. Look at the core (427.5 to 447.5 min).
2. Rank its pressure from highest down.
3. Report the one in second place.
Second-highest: 75.4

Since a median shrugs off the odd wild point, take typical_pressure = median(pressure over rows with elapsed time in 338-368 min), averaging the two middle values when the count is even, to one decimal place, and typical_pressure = 67.4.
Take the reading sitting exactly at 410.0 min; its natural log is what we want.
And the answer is 4.32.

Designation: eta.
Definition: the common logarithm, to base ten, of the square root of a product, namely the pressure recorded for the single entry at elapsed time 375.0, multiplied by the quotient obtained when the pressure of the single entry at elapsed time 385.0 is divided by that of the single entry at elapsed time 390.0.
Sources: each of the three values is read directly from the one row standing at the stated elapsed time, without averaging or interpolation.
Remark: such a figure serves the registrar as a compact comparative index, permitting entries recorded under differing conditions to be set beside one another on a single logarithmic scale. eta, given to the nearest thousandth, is 0.926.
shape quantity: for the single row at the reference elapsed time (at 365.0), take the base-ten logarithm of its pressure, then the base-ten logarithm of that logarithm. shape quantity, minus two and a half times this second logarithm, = -0.686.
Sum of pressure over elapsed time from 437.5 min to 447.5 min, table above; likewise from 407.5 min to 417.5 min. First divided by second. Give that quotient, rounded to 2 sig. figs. 0.99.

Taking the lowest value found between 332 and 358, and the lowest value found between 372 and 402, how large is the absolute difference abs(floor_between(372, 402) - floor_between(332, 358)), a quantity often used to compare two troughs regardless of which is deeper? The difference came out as 31.8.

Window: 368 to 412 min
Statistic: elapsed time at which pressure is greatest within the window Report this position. 390.0 min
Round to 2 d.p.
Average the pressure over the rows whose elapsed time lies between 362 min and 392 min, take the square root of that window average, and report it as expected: 8.65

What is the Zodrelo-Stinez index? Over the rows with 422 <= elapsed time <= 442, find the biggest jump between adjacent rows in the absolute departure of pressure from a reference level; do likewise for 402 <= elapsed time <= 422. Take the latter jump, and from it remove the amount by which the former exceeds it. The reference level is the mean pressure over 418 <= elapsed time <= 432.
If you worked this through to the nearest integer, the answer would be 3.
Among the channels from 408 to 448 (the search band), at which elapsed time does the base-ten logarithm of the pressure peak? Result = 415.0 min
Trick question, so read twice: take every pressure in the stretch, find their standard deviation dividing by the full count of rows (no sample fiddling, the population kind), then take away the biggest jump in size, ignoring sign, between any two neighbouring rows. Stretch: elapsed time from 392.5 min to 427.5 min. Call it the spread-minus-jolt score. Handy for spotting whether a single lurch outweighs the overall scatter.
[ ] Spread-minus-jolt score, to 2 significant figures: -3.1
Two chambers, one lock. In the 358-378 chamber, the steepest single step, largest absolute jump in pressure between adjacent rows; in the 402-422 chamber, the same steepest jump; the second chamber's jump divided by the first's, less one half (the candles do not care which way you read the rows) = 0.50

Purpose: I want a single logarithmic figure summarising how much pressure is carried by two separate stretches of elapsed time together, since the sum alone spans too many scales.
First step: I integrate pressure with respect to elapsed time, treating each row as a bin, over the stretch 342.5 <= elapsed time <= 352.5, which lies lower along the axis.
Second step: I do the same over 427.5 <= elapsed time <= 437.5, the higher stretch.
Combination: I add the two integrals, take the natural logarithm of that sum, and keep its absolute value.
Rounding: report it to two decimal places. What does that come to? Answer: 7.17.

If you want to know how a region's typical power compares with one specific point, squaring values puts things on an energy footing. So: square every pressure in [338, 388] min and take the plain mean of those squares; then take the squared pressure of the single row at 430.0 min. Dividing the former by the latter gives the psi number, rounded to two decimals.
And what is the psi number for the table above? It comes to 0.84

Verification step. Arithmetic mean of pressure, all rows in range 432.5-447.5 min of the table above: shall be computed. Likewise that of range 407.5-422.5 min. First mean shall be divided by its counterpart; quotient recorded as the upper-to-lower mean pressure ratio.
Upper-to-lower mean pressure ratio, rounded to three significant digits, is 1.00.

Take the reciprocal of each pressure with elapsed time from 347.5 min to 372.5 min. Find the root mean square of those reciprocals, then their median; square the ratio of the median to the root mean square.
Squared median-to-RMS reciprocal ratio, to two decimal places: 0.95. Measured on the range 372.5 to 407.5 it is 0.99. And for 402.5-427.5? 1.00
